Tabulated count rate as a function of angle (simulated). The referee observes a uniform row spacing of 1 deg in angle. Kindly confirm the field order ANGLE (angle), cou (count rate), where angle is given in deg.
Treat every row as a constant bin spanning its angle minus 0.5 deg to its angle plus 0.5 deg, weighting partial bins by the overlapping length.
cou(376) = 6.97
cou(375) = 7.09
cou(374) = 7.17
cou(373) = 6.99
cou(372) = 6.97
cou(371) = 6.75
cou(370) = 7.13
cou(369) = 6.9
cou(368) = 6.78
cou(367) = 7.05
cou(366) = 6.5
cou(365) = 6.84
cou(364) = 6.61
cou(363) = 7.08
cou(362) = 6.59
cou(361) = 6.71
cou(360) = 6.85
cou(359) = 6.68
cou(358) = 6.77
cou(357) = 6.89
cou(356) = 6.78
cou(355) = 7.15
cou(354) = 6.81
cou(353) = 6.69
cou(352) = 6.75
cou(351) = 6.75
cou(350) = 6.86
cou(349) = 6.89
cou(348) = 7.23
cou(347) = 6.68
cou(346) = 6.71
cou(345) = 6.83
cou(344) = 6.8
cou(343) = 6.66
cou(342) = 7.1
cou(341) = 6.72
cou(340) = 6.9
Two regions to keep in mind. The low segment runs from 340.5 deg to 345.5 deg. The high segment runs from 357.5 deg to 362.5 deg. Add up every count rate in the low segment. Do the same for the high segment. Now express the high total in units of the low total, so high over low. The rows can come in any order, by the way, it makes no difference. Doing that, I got 0.99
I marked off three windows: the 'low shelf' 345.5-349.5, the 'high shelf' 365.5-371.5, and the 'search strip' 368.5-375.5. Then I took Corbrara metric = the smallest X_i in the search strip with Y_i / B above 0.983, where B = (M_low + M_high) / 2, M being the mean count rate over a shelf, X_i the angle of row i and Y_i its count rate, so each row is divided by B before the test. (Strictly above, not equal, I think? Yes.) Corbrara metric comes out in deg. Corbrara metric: 369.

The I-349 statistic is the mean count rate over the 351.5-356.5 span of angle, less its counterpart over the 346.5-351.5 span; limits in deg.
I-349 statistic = -0.05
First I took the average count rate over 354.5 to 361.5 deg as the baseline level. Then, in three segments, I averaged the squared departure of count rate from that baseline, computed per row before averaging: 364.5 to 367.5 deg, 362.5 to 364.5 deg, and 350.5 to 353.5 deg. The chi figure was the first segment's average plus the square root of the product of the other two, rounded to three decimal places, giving 0.078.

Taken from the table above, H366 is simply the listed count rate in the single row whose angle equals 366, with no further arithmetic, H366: 6.5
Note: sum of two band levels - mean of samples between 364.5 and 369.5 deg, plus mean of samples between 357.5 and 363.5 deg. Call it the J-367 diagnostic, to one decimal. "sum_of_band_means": 13.6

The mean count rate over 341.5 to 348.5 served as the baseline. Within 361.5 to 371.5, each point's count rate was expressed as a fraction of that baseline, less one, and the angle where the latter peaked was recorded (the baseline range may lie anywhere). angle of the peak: 370 deg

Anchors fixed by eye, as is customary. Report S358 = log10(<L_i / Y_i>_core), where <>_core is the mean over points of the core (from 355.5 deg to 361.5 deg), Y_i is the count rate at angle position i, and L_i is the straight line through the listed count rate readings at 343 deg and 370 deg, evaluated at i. 0.010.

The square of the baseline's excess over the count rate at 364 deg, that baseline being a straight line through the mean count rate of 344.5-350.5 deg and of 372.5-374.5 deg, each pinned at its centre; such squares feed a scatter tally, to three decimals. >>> 0.154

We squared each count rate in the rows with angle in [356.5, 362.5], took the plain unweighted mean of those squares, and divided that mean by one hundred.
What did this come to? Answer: 0.456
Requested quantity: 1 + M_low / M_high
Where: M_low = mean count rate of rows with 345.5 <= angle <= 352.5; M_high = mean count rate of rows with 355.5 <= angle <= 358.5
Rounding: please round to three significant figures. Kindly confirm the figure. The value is 2.00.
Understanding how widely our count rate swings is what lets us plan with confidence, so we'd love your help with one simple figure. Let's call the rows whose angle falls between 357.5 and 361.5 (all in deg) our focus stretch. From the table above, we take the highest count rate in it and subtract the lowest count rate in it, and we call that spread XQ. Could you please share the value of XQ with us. 0.17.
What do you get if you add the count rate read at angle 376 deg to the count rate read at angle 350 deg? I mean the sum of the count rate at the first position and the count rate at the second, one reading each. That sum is 13.83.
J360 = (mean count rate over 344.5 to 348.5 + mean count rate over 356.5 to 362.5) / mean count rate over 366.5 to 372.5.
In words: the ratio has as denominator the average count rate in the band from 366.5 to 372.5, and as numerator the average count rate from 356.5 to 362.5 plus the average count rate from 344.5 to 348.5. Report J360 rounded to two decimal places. 1.96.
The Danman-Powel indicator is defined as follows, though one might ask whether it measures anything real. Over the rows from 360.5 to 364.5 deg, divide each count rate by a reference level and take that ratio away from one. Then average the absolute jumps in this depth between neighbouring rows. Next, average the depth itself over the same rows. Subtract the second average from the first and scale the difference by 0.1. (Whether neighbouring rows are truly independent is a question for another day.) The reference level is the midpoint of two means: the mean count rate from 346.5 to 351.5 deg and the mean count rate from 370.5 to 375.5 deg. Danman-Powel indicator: 0.0024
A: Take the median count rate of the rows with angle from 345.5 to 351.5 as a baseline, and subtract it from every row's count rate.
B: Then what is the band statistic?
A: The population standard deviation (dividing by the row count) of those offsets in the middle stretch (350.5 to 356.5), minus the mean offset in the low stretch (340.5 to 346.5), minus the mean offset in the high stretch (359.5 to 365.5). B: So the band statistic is 0.18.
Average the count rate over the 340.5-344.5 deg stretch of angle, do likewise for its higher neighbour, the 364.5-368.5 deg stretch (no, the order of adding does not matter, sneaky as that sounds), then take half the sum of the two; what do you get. 6.81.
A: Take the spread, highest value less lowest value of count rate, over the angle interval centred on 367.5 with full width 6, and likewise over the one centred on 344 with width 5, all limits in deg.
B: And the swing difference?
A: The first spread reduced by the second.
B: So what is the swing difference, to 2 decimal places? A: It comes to 0.19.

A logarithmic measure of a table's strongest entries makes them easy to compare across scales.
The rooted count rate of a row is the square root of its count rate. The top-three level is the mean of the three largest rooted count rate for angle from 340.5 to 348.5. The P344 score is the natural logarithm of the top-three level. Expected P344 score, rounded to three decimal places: 0.977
